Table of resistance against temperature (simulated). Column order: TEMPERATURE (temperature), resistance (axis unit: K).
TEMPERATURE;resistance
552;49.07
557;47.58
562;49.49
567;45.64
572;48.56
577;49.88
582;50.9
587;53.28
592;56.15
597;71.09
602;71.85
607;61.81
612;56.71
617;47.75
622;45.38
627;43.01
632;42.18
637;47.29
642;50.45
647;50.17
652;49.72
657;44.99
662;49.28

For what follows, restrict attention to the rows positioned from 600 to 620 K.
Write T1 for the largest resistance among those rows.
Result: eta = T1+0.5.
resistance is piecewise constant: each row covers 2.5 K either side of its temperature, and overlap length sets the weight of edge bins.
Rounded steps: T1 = 71.85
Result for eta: 72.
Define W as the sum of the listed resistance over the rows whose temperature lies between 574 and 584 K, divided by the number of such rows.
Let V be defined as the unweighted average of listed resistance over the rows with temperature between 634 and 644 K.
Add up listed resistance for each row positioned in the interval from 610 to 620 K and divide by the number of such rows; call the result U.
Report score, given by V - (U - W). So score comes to 47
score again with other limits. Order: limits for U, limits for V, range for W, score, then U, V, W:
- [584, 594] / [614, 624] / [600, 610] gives 59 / 55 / 46.6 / 66.8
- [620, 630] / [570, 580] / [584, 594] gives 60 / 44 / 49.2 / 54.7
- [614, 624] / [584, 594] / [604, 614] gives 67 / 47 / 54.7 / 59.3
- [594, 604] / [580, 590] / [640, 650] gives 31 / 71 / 52.1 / 50.3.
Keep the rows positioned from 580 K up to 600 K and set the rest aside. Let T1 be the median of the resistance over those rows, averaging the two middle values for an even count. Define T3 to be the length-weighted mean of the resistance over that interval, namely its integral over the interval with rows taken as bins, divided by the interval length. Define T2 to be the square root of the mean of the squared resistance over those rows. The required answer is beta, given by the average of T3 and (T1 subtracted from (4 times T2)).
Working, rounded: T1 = 55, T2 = 58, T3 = 58.4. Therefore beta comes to 119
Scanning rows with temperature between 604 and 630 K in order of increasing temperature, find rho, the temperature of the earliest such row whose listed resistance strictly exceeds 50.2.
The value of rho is 607 K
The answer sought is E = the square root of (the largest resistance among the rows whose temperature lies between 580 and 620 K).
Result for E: 8.5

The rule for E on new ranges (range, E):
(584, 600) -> 8.4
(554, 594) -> 7.5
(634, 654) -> 7.1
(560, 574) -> 7.0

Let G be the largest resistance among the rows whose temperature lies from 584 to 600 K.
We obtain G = 71.09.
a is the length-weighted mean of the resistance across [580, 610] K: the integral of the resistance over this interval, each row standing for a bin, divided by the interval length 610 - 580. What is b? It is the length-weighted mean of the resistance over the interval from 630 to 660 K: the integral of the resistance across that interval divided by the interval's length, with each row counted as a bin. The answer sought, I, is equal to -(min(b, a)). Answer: -47.6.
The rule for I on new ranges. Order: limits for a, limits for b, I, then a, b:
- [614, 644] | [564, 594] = -46.1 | 46.1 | 50.6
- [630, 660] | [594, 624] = -47.6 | 47.6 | 59.3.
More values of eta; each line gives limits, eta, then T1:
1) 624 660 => 51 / 50.45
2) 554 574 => 50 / 49.49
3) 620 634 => 46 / 45.38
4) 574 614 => 72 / 71.85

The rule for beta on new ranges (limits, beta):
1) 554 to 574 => 96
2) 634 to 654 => 98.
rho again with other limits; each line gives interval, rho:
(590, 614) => 592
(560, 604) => 582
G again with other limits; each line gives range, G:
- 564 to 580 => 49.88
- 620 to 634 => 45.38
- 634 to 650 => 50.45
